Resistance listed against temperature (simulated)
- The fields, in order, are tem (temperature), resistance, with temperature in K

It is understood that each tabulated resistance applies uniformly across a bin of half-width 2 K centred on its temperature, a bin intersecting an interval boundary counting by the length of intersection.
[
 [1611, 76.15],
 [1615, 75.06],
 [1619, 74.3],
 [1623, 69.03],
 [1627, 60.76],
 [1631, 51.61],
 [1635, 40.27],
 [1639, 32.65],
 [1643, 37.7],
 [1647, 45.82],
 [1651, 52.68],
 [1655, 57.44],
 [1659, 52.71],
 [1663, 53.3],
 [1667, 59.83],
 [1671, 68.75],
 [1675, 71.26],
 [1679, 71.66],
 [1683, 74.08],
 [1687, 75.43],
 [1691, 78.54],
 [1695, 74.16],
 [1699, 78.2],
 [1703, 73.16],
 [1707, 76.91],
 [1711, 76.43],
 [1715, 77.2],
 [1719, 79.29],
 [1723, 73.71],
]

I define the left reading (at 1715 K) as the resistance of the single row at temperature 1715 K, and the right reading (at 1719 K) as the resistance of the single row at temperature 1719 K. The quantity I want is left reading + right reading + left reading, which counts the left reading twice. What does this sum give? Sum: 234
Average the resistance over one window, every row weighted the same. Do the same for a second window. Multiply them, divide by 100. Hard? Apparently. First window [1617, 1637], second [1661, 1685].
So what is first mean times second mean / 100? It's 39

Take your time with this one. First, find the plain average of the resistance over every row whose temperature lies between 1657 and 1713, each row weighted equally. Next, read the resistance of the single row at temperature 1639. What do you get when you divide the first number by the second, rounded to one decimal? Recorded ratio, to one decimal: 2.2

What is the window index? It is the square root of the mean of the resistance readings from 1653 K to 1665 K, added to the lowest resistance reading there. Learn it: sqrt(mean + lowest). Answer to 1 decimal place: 10.4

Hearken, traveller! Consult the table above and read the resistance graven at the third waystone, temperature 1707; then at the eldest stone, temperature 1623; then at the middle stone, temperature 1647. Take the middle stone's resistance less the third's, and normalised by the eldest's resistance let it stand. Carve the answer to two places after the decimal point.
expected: -0.45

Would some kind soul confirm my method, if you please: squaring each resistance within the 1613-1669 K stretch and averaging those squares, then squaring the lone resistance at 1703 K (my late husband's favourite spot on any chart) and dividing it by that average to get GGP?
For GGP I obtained 1.71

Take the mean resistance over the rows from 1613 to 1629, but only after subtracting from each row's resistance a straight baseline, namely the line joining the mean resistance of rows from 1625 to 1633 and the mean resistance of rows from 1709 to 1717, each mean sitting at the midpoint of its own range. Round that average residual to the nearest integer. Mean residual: 16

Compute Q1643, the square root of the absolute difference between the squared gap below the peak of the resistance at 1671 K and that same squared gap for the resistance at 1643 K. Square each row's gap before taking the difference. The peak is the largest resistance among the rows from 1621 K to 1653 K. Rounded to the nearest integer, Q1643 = 31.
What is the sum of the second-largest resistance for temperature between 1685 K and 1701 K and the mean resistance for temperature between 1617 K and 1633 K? 142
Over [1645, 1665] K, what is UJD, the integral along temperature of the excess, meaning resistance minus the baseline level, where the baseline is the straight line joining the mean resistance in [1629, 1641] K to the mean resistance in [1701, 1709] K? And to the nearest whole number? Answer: 26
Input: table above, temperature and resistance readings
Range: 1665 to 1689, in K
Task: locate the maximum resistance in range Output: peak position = 1687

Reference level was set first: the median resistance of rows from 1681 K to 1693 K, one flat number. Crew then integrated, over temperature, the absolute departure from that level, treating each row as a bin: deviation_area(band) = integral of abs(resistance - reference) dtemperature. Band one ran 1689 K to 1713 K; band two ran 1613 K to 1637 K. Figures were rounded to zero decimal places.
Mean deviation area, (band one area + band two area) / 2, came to 187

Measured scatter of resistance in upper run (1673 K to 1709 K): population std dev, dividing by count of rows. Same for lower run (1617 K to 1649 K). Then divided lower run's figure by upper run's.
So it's 6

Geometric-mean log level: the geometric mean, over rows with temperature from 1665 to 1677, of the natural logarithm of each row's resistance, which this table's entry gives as 4.20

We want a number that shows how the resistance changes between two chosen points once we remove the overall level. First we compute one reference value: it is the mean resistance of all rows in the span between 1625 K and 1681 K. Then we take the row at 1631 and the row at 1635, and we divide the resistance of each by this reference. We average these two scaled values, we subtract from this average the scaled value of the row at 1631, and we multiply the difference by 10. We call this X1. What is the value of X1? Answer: -1.0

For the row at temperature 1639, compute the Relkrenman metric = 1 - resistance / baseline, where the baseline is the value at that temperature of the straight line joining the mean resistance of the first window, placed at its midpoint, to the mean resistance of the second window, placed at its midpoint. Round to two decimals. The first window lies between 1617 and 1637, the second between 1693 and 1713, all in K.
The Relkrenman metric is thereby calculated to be 0.47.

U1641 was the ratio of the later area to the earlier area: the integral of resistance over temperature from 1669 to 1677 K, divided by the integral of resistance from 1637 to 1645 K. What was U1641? 2.0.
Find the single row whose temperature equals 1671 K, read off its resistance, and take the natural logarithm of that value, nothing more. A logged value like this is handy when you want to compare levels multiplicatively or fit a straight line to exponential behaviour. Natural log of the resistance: 4.23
